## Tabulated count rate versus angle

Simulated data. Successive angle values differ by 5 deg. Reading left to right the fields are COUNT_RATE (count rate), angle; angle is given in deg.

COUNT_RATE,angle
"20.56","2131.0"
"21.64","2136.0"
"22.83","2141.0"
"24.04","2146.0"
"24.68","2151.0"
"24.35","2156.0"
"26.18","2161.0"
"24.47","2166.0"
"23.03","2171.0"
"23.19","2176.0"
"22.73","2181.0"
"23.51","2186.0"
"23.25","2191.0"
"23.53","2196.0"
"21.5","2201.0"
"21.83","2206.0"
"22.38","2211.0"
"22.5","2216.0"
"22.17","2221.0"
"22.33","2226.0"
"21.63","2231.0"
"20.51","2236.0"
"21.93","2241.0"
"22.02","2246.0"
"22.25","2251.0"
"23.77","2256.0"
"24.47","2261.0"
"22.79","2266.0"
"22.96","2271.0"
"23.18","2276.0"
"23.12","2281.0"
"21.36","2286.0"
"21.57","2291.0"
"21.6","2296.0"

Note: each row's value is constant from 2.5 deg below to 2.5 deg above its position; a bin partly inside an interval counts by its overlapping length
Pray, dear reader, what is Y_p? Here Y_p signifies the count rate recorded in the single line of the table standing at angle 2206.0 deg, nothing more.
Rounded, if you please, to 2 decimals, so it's 21.83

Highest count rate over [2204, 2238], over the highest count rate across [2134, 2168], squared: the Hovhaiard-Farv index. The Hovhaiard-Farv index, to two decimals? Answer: 0.74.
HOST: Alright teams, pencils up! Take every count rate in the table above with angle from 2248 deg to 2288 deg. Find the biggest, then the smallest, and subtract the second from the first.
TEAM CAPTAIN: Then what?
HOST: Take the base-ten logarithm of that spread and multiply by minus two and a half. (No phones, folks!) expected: -1.23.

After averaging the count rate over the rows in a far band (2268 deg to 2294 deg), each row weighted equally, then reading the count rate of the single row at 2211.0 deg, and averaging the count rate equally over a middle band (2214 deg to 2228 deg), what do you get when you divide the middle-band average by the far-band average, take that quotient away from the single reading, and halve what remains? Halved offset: 10.7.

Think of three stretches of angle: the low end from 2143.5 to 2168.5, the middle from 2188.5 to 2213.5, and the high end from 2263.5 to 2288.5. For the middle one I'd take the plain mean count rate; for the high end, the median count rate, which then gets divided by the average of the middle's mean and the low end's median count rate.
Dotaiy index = 0.98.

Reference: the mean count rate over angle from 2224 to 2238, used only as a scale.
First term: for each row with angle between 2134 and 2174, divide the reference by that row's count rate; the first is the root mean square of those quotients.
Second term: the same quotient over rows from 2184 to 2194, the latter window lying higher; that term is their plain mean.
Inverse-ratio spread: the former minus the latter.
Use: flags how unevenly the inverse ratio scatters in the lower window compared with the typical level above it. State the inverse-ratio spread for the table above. -0.02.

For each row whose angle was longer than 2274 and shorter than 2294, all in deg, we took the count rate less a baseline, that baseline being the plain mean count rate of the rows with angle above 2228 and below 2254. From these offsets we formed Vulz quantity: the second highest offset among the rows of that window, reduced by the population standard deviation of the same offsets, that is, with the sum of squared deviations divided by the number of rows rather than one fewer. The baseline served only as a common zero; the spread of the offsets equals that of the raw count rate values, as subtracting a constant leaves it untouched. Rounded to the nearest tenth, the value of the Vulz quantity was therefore 0.6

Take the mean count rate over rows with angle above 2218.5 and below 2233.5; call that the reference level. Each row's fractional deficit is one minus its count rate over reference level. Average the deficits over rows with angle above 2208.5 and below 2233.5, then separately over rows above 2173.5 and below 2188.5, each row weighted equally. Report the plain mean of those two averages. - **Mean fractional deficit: -0.029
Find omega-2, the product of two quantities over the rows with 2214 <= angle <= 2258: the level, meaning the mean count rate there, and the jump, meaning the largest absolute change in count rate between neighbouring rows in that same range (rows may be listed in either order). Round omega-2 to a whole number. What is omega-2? 34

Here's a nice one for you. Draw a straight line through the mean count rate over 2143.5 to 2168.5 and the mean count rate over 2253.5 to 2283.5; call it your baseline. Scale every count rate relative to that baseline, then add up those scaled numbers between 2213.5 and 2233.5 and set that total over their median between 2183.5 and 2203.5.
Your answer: 3.86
